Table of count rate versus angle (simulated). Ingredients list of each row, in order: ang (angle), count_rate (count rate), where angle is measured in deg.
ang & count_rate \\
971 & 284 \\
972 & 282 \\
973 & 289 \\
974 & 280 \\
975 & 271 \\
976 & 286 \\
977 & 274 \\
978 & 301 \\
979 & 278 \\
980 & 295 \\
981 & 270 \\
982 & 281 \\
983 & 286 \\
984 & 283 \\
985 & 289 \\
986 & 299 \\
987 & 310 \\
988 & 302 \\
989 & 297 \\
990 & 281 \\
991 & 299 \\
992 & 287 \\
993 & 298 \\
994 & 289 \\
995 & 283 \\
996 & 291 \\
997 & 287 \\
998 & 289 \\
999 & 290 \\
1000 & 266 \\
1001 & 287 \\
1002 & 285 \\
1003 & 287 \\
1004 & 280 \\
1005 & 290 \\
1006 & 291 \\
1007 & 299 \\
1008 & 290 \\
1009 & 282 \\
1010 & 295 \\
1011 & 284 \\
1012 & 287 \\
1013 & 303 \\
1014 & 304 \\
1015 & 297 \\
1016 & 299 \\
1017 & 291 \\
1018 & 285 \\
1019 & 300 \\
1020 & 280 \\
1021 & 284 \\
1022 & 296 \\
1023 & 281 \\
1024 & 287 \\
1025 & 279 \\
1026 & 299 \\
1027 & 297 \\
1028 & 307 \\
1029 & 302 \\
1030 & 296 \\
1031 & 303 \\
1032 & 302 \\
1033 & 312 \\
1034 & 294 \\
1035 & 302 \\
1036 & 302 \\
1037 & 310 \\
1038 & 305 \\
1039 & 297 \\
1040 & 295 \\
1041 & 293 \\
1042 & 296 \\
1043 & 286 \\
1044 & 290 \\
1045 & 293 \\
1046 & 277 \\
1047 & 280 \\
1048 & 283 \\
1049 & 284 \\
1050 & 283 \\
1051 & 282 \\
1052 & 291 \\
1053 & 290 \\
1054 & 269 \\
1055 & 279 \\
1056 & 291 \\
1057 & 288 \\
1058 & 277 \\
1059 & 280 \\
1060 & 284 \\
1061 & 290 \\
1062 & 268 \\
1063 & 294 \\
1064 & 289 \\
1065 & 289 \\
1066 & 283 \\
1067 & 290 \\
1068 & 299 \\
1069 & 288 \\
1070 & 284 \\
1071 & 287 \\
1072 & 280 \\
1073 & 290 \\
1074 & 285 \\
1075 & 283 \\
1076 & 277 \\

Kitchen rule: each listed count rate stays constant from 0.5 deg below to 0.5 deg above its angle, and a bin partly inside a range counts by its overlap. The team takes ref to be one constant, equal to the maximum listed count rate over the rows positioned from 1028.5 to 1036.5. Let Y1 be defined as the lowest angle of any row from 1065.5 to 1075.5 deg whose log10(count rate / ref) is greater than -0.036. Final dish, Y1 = 1067 deg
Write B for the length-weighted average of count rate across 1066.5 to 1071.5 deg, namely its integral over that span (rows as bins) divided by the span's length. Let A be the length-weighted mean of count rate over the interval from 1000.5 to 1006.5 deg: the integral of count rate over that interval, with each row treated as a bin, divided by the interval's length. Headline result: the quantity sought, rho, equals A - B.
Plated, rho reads -2.9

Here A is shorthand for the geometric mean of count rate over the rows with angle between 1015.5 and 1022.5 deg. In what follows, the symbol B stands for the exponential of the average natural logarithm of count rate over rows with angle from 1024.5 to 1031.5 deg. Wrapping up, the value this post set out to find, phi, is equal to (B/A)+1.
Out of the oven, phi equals 2.02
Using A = 291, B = 297.5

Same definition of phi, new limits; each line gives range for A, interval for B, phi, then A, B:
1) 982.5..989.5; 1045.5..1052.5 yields 1.96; 295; 282.8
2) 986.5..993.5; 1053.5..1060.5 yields 1.95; 296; 281.1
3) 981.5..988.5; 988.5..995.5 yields 1.99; 293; 290.5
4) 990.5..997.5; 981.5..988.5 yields 2.01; 291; 292.7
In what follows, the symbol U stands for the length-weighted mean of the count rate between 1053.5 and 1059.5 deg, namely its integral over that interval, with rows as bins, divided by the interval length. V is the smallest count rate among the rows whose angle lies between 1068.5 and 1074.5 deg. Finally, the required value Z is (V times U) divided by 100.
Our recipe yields 786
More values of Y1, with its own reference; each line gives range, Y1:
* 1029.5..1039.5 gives 1030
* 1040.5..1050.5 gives 1041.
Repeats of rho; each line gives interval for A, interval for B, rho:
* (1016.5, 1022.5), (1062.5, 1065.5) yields -1.3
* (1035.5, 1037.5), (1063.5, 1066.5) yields 19.0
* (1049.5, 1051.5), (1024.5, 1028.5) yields -13.0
